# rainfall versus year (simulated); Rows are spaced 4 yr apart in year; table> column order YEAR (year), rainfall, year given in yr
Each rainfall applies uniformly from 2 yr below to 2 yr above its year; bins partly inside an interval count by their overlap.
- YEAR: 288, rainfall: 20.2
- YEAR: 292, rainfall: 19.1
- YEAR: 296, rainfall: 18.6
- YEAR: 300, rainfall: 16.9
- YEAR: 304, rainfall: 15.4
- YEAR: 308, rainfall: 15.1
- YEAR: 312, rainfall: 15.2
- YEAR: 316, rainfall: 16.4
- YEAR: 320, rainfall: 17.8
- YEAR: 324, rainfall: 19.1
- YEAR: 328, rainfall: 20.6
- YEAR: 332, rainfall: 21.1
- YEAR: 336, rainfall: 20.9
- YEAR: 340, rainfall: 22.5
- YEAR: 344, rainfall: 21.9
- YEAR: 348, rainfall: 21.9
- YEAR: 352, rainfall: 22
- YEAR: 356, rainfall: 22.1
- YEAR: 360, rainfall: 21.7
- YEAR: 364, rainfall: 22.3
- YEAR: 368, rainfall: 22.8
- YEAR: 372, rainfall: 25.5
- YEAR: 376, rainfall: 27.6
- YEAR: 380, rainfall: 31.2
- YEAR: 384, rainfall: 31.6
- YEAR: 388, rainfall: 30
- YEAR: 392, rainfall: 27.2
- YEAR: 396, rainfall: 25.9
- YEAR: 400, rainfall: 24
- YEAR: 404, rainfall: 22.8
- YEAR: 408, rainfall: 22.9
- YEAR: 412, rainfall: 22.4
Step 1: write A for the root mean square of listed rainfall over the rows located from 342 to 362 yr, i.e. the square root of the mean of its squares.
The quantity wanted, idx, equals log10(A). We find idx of 1.34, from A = 22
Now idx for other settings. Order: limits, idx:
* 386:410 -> 1.41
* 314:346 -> 1.30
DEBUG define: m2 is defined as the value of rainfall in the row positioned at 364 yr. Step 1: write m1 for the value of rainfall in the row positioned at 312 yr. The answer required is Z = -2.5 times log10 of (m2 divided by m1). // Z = -0.4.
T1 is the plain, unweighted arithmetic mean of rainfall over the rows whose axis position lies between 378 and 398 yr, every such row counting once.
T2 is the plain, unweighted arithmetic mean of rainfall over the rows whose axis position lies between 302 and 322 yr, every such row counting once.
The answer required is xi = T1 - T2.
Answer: 13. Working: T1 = 29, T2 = 16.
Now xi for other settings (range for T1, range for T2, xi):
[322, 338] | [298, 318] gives 5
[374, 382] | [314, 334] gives 10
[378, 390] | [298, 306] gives 15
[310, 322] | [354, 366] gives -6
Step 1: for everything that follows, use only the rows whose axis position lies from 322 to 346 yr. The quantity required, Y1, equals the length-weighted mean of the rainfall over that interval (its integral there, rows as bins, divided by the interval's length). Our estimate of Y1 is 21.0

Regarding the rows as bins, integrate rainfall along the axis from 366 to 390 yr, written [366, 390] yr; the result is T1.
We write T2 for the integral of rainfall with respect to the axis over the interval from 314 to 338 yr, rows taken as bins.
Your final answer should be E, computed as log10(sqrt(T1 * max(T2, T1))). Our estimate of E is 2.83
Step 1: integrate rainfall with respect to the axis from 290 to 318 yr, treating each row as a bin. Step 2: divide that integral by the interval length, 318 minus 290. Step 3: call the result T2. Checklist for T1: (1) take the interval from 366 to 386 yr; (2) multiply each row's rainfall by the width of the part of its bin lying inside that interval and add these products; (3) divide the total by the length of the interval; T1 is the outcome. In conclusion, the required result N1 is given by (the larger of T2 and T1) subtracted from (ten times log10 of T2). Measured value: -15.5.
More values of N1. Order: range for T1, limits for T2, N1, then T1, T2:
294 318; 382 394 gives -14.9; 16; 30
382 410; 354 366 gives -12.9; 26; 22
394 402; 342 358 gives -11.5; 25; 22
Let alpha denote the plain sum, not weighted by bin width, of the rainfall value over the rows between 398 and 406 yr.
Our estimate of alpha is 47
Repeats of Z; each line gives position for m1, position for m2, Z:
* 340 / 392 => -0.2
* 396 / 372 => 0.0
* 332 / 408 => -0.1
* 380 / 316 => 0.7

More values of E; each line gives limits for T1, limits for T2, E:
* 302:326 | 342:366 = 2.66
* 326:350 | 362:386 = 2.76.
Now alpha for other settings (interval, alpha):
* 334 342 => 43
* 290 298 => 38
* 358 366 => 44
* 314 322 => 34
